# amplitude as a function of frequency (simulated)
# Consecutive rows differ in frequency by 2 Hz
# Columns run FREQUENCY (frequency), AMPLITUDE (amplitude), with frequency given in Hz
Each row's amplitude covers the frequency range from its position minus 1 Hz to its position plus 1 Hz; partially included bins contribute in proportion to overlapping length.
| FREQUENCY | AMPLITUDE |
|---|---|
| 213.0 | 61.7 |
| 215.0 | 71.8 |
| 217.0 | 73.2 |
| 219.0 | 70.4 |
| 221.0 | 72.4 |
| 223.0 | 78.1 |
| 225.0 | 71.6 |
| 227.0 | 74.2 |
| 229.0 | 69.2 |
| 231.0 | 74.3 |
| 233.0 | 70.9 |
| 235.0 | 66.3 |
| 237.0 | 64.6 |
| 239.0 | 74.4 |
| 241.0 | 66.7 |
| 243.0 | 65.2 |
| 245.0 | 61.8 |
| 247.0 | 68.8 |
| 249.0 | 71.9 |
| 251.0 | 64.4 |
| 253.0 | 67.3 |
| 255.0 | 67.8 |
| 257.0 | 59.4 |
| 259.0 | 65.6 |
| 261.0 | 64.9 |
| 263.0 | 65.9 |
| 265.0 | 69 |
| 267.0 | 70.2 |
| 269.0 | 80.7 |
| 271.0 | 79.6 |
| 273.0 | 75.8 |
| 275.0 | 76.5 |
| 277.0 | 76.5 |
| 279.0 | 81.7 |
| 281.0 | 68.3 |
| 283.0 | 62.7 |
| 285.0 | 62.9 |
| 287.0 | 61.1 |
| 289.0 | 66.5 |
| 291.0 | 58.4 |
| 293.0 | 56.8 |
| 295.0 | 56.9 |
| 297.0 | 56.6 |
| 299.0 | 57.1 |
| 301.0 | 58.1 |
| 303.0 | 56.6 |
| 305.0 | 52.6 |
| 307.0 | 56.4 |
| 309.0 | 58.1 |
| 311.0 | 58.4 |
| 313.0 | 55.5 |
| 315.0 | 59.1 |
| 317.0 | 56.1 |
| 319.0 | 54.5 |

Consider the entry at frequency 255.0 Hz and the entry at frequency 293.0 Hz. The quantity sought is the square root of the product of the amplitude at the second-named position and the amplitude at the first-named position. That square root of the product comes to 62.1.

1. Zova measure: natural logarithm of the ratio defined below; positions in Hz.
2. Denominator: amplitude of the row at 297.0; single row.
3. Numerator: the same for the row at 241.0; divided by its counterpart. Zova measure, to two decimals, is 0.16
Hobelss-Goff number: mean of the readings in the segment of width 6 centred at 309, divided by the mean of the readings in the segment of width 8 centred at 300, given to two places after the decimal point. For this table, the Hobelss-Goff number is 1.01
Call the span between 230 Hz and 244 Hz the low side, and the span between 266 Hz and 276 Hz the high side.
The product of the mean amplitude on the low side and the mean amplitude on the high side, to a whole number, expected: 5276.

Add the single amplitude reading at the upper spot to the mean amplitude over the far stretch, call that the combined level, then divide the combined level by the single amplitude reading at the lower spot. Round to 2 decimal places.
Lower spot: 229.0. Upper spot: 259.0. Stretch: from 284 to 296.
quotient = 1.82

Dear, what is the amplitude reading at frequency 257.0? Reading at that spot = 59.4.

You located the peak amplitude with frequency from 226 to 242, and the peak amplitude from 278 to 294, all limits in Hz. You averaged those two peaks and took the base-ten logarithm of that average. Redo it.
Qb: 1.89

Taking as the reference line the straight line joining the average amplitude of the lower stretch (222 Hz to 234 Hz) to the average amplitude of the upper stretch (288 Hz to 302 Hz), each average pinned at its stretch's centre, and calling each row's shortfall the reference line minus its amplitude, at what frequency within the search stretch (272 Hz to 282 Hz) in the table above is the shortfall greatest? 281.0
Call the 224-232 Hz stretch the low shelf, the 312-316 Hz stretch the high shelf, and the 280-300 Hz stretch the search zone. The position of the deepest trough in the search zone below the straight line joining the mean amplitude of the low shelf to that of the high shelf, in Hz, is 293.0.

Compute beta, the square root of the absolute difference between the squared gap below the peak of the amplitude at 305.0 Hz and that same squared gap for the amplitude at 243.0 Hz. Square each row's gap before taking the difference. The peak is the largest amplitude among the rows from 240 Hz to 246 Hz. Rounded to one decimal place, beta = 14.0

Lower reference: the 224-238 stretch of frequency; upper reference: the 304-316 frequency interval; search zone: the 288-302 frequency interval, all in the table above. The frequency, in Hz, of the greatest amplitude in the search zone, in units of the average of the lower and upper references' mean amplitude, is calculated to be 289.0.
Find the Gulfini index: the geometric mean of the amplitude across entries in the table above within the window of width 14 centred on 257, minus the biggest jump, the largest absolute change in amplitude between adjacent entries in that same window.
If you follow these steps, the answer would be 57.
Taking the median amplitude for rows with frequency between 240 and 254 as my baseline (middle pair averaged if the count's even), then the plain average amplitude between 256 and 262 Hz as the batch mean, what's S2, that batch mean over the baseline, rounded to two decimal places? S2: 0.95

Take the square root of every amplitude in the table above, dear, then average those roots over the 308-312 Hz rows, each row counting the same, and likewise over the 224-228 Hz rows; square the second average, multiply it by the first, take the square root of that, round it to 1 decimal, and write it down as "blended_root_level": 23.6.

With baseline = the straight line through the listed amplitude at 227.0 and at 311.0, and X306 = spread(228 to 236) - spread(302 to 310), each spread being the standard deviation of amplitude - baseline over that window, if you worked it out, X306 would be 0.5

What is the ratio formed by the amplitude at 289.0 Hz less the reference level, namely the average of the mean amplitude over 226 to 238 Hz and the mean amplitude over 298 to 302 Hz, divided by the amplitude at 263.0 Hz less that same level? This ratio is 1.3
